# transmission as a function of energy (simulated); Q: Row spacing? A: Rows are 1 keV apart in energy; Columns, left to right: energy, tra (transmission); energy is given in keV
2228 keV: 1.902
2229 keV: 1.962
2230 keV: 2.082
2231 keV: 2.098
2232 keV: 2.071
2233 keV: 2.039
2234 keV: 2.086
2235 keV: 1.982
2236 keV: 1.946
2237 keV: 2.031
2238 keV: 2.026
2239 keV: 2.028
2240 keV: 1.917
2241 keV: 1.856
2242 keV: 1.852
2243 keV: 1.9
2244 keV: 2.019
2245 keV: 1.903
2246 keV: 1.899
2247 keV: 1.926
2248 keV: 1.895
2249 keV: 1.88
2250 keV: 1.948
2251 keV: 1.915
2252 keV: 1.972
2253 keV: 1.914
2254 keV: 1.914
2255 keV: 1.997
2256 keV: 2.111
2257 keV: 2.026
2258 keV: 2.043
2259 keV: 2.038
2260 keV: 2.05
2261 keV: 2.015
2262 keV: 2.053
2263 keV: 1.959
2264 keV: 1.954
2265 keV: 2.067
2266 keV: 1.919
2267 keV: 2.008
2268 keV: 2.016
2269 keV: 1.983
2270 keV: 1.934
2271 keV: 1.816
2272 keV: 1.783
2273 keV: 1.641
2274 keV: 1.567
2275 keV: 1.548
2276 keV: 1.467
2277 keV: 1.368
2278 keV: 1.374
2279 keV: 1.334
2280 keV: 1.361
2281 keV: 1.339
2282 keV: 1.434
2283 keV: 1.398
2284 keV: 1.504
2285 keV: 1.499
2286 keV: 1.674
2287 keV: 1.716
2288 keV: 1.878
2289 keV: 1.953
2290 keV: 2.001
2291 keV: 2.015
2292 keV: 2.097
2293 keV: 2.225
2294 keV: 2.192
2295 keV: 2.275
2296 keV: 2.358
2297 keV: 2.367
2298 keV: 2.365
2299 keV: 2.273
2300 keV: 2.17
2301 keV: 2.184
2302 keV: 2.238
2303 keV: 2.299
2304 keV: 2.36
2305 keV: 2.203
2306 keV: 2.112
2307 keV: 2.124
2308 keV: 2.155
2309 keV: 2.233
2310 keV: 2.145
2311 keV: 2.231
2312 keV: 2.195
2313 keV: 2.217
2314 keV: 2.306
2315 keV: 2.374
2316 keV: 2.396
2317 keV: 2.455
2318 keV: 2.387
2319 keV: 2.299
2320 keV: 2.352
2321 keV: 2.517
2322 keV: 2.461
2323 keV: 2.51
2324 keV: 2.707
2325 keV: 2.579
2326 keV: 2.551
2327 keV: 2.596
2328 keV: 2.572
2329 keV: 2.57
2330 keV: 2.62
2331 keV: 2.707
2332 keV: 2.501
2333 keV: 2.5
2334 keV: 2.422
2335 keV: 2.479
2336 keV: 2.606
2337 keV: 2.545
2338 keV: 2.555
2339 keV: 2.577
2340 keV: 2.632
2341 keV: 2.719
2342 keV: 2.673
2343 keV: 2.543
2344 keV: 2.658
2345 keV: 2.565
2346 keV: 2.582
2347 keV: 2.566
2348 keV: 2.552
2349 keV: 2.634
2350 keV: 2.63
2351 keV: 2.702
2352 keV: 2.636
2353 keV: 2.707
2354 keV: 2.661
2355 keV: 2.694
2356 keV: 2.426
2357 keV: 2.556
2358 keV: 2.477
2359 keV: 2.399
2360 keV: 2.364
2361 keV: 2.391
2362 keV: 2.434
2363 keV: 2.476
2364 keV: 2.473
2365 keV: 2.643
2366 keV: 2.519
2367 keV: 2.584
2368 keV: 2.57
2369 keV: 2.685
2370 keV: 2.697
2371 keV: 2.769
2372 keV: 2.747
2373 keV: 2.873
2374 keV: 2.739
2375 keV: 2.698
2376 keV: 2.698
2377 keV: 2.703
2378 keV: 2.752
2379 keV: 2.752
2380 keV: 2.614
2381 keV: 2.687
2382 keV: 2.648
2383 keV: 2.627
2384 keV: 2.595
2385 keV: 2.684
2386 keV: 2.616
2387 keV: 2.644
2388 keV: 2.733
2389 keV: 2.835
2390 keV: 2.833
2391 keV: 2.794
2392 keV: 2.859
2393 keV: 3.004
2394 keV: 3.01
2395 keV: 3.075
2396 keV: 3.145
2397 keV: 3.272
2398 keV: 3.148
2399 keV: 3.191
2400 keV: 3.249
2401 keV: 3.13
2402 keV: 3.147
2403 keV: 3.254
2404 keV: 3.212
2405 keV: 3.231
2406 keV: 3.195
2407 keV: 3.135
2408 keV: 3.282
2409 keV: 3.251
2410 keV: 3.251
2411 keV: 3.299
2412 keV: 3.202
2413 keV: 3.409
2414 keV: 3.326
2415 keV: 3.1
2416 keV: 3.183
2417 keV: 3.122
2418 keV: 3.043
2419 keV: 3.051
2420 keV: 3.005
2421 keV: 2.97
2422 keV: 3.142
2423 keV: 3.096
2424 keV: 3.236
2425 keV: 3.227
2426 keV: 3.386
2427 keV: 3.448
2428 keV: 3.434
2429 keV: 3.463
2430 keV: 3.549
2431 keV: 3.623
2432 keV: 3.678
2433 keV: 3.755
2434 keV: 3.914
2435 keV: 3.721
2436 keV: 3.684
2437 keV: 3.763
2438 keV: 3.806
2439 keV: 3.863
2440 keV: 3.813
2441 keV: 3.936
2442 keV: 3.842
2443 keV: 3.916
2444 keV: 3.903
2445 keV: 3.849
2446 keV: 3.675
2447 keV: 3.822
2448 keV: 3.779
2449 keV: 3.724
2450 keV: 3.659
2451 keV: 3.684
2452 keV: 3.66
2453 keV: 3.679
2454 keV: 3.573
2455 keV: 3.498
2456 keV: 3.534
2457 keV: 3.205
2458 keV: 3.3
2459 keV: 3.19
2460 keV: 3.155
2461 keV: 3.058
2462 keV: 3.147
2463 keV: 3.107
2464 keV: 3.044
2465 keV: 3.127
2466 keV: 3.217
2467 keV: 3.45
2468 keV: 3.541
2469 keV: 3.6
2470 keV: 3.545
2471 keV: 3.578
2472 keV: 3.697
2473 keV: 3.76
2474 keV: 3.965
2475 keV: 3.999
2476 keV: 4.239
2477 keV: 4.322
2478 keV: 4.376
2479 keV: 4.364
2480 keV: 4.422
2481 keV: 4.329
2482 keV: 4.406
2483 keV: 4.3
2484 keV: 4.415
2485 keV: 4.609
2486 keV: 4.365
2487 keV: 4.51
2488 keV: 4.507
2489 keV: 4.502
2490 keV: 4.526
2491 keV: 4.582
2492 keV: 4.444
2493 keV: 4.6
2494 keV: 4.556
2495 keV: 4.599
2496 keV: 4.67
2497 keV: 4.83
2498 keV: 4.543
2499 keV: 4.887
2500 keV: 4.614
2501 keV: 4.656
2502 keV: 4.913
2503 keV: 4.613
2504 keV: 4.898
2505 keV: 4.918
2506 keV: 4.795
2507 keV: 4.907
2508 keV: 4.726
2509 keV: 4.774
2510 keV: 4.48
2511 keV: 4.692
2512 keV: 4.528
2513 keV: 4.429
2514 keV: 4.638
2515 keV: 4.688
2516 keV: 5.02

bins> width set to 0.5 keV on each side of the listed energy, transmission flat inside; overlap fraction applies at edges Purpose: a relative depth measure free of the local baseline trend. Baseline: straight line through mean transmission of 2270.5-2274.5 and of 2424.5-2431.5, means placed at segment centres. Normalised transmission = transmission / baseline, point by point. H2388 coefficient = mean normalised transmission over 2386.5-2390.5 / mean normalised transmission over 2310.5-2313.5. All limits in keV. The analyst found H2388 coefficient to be 0.89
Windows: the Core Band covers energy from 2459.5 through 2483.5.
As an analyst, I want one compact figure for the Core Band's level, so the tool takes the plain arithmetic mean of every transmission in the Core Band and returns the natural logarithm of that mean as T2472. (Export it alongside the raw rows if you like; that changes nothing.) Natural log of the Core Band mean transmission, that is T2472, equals 1.3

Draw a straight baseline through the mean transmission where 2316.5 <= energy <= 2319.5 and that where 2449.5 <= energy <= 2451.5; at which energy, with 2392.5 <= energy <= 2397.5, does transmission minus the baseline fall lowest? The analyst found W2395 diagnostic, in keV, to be 2394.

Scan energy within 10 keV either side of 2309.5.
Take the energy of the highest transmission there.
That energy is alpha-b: 2317 keV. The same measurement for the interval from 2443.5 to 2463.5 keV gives 2444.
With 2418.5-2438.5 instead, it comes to 2434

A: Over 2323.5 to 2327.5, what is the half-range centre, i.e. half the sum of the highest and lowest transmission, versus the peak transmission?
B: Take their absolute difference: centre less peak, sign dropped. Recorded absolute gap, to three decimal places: 0.078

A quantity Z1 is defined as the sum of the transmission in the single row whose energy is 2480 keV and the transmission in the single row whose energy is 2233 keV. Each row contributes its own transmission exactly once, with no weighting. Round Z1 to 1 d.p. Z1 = 6.5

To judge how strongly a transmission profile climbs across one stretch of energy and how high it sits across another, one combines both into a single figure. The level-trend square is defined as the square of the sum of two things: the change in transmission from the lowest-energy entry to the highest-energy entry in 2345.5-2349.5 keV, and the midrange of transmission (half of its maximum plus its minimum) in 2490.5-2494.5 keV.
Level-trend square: 21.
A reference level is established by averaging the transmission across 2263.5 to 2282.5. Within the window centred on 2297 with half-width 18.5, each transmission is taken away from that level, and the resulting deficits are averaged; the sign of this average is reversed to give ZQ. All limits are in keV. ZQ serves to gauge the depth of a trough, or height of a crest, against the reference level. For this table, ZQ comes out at 0.3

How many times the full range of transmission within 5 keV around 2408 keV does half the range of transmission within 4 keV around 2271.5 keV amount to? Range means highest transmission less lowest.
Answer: 1.0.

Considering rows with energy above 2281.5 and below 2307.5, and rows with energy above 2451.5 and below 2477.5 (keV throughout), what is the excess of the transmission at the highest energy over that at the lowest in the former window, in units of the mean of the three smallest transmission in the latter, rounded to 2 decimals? 0.22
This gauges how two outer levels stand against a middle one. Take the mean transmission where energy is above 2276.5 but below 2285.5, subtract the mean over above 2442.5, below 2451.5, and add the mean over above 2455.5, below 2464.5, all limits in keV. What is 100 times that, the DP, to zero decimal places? 82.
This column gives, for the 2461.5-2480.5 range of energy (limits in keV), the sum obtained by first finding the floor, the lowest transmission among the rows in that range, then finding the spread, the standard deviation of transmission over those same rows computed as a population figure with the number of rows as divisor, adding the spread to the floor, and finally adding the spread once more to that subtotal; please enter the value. 4.0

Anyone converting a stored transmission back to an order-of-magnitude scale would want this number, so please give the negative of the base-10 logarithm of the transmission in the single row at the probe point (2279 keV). -0.13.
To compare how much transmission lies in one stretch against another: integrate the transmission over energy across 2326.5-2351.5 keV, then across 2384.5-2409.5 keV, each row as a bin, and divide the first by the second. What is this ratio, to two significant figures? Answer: 0.85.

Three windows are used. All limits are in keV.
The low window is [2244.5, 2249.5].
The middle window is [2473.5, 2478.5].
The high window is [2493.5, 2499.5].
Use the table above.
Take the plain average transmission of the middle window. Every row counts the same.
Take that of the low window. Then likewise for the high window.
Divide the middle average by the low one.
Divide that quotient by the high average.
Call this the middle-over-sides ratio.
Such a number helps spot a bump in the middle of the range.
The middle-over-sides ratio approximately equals 0.47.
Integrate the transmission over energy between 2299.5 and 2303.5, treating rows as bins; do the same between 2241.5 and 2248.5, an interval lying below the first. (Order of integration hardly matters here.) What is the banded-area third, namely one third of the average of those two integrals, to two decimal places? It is 3.71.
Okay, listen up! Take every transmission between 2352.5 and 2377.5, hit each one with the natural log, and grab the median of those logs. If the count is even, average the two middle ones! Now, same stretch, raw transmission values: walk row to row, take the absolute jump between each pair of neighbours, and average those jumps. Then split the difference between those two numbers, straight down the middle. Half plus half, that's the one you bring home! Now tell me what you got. 0.52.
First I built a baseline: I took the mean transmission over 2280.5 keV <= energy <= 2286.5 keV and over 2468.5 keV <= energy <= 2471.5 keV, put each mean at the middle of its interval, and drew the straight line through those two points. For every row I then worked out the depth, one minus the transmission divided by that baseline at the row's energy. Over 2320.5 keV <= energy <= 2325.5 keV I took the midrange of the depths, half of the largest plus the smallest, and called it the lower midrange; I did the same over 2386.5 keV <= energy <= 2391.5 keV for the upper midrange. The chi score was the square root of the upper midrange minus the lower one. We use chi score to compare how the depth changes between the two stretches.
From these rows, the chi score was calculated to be 0.56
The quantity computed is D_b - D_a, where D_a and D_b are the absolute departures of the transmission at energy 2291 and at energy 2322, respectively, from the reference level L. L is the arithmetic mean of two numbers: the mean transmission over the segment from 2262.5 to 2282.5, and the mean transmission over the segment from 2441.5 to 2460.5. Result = -0.45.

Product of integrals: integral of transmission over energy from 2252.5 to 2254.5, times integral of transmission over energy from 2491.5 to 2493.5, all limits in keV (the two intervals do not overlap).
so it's 34.6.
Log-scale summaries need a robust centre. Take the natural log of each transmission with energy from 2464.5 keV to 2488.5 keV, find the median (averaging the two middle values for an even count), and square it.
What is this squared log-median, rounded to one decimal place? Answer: 2.1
